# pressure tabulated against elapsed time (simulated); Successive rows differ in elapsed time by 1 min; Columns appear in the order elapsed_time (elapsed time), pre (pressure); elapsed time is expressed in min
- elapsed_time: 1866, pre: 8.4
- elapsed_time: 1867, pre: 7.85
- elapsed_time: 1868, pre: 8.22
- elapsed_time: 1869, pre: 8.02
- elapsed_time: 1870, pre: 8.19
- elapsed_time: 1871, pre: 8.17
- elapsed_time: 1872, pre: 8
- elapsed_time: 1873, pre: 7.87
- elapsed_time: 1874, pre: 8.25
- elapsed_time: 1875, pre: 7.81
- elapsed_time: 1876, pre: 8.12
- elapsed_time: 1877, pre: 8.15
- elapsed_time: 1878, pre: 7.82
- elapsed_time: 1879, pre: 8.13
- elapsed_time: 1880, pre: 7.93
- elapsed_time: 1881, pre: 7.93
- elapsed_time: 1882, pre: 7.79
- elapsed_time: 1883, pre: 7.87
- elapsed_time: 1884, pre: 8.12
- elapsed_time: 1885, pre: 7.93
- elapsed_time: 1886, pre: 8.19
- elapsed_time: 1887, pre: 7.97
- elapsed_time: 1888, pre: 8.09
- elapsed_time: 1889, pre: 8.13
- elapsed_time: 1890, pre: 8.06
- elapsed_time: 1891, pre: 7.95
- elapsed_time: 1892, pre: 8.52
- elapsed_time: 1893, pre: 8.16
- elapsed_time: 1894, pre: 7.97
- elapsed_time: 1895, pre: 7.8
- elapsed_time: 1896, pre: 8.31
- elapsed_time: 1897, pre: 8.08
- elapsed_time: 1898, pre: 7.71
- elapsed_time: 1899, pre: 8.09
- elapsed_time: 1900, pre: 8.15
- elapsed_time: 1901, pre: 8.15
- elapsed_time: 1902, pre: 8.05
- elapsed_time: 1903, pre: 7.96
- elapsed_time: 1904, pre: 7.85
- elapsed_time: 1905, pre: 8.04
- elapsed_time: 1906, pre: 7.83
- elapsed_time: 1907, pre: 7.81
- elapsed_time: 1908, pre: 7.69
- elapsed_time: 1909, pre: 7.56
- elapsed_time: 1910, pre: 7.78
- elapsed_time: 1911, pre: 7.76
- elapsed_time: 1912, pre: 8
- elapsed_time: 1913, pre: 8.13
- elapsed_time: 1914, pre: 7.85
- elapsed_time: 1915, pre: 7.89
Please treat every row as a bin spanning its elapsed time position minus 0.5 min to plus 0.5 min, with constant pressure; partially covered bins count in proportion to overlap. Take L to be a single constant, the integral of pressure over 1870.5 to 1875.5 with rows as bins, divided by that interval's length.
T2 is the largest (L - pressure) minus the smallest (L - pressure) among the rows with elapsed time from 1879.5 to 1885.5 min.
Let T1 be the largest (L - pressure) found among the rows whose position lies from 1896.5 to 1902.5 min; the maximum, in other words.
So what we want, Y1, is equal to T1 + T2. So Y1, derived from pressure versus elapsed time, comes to 0.64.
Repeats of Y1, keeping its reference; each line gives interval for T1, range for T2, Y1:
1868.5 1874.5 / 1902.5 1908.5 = 0.50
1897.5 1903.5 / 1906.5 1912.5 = 0.75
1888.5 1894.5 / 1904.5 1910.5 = 0.55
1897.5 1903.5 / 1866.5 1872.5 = 0.68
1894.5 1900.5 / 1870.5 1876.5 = 0.75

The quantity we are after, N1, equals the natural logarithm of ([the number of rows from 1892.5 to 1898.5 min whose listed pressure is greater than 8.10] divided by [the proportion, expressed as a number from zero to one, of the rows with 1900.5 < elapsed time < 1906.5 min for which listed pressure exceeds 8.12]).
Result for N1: 2.5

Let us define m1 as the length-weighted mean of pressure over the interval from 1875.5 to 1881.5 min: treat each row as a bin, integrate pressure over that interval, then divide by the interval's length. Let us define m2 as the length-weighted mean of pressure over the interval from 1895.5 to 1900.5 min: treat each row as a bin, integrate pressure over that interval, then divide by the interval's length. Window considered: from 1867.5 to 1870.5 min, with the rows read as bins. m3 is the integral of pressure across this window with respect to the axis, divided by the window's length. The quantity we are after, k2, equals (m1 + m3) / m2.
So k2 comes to 2.00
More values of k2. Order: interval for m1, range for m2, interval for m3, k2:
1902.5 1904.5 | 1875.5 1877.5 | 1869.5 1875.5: 1.96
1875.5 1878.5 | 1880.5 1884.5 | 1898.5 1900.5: 2.04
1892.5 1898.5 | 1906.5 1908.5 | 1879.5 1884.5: 2.06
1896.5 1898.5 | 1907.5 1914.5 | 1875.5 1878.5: 2.04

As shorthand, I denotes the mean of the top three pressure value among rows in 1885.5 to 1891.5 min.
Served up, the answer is 8.14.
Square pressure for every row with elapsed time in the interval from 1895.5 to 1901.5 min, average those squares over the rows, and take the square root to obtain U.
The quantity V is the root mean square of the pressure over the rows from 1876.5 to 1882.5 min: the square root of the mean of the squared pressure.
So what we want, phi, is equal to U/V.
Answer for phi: 1.016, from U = 8.08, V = 7.96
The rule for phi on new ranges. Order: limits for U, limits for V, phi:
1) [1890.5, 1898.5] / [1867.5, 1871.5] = 0.990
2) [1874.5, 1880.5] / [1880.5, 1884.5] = 1.008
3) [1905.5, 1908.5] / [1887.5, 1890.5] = 0.961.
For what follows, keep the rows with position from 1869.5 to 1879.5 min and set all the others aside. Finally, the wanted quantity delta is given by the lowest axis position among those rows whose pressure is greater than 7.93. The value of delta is 1870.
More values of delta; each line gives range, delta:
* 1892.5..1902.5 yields 1893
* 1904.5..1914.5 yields 1905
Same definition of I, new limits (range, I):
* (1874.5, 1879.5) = 8.13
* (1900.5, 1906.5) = 8.08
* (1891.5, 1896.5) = 8.33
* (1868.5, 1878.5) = 8.20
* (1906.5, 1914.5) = 7.99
